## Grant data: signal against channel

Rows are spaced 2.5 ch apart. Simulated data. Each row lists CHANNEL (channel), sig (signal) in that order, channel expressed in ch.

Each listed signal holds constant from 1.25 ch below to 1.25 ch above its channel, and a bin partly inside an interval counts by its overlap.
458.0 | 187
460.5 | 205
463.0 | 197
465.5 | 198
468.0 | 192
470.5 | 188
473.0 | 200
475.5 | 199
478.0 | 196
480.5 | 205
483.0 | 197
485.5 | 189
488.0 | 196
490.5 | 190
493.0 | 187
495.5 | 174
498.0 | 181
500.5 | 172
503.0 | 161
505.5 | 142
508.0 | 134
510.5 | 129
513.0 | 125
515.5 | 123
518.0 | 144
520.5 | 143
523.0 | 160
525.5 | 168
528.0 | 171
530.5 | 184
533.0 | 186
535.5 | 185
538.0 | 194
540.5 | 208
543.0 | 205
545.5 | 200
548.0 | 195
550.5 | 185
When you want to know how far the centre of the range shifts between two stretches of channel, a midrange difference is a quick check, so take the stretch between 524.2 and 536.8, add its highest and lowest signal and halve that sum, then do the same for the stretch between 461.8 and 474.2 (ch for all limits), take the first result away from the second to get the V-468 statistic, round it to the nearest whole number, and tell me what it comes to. 17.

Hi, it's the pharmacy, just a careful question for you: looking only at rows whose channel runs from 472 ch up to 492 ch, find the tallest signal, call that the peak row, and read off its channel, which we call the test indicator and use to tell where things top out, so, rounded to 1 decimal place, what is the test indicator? 480.5 ch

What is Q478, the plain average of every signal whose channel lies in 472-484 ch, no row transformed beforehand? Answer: 199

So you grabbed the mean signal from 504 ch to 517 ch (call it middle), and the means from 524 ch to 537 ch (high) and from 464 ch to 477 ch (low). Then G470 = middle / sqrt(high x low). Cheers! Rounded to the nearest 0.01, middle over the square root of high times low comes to 0.70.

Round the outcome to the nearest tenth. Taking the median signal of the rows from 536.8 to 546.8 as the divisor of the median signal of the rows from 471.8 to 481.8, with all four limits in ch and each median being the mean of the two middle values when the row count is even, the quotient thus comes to 1.0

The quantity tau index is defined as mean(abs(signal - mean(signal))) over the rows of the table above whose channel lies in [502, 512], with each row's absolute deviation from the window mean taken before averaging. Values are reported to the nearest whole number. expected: 10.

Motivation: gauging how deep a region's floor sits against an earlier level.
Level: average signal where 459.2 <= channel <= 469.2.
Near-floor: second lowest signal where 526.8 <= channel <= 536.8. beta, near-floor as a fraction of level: 0.9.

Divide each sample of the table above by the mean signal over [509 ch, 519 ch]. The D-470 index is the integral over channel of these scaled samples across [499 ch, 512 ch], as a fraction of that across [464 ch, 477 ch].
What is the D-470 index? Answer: 0.76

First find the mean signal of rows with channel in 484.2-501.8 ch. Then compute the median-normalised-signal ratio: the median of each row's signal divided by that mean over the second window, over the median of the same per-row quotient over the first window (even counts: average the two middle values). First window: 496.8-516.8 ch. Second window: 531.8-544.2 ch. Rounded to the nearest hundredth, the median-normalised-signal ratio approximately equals 1.41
